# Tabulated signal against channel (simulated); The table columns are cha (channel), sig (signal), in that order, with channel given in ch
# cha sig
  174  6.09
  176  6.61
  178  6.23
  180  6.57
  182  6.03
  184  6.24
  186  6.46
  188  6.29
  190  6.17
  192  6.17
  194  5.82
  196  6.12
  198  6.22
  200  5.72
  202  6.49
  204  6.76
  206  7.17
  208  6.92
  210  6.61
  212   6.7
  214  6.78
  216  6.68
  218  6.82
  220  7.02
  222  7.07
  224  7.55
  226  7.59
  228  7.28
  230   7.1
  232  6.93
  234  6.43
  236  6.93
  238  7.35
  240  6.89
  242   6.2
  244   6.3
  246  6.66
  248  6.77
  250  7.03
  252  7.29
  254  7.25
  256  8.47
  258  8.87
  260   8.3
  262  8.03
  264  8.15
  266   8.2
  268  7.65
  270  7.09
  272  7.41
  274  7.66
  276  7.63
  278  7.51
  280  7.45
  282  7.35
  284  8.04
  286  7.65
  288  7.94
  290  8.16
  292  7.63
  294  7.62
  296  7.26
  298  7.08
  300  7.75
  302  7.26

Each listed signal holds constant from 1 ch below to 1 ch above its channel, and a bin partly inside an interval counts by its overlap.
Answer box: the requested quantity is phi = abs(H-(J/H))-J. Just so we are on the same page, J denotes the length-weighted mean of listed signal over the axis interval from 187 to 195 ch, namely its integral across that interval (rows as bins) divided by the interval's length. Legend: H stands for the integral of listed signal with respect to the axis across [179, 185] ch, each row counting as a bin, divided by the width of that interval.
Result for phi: -0.8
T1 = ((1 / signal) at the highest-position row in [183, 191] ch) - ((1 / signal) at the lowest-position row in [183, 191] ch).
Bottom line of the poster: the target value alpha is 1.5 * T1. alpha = 0.003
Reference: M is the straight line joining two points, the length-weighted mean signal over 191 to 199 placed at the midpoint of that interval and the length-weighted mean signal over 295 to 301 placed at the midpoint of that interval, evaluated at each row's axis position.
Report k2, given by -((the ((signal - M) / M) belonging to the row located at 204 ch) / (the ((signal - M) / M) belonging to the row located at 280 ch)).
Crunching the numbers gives -2.1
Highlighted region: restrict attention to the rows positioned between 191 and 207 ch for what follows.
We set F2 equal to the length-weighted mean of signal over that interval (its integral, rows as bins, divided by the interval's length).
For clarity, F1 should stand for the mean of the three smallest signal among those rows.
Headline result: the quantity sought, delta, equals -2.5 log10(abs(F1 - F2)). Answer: 0.9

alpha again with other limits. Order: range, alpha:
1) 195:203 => -0.014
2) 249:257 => -0.036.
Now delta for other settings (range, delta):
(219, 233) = 1.7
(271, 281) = 2.8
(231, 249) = 1.0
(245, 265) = 0.2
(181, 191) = 2.6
